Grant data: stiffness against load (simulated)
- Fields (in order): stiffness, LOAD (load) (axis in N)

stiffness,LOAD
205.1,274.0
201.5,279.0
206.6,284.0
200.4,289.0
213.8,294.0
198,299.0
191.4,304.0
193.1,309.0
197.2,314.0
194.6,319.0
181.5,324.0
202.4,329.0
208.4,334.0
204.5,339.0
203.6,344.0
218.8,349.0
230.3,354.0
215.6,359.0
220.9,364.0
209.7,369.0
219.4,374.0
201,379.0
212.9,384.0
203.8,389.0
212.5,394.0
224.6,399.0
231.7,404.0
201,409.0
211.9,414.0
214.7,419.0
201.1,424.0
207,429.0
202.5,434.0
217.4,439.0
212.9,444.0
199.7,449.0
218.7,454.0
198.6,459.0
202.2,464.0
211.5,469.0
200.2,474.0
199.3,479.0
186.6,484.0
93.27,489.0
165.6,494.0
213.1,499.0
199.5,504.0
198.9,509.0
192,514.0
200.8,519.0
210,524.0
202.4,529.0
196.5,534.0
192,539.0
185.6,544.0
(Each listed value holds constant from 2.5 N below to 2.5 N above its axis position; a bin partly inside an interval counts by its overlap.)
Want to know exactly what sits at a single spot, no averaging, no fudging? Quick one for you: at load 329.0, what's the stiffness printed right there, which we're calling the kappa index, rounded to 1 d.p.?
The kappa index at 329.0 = 202.4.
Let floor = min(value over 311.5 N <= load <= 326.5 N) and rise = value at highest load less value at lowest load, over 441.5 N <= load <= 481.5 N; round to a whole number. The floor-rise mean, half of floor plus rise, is 84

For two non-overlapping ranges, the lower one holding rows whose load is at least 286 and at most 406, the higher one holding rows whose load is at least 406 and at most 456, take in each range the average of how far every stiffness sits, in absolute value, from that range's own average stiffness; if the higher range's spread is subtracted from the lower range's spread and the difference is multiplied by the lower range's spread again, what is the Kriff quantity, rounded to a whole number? 40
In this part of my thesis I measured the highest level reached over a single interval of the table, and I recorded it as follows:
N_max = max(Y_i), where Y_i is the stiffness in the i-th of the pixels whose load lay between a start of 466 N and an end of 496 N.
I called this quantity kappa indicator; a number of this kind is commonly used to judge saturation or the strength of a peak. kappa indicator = 211.5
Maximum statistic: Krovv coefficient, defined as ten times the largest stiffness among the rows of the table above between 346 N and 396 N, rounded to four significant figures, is 2303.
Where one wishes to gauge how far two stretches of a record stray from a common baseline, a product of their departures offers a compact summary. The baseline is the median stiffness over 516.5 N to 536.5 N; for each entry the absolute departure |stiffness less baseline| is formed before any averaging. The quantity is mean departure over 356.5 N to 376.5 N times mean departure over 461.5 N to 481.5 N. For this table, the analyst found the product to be 53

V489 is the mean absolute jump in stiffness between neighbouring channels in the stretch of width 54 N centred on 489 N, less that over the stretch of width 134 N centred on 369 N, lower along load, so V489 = 17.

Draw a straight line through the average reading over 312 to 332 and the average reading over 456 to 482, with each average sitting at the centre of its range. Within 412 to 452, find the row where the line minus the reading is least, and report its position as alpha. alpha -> 439.0 N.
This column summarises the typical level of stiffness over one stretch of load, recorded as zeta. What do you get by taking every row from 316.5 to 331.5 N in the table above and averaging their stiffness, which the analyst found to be 193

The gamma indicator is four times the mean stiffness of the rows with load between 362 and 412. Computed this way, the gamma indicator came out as 855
